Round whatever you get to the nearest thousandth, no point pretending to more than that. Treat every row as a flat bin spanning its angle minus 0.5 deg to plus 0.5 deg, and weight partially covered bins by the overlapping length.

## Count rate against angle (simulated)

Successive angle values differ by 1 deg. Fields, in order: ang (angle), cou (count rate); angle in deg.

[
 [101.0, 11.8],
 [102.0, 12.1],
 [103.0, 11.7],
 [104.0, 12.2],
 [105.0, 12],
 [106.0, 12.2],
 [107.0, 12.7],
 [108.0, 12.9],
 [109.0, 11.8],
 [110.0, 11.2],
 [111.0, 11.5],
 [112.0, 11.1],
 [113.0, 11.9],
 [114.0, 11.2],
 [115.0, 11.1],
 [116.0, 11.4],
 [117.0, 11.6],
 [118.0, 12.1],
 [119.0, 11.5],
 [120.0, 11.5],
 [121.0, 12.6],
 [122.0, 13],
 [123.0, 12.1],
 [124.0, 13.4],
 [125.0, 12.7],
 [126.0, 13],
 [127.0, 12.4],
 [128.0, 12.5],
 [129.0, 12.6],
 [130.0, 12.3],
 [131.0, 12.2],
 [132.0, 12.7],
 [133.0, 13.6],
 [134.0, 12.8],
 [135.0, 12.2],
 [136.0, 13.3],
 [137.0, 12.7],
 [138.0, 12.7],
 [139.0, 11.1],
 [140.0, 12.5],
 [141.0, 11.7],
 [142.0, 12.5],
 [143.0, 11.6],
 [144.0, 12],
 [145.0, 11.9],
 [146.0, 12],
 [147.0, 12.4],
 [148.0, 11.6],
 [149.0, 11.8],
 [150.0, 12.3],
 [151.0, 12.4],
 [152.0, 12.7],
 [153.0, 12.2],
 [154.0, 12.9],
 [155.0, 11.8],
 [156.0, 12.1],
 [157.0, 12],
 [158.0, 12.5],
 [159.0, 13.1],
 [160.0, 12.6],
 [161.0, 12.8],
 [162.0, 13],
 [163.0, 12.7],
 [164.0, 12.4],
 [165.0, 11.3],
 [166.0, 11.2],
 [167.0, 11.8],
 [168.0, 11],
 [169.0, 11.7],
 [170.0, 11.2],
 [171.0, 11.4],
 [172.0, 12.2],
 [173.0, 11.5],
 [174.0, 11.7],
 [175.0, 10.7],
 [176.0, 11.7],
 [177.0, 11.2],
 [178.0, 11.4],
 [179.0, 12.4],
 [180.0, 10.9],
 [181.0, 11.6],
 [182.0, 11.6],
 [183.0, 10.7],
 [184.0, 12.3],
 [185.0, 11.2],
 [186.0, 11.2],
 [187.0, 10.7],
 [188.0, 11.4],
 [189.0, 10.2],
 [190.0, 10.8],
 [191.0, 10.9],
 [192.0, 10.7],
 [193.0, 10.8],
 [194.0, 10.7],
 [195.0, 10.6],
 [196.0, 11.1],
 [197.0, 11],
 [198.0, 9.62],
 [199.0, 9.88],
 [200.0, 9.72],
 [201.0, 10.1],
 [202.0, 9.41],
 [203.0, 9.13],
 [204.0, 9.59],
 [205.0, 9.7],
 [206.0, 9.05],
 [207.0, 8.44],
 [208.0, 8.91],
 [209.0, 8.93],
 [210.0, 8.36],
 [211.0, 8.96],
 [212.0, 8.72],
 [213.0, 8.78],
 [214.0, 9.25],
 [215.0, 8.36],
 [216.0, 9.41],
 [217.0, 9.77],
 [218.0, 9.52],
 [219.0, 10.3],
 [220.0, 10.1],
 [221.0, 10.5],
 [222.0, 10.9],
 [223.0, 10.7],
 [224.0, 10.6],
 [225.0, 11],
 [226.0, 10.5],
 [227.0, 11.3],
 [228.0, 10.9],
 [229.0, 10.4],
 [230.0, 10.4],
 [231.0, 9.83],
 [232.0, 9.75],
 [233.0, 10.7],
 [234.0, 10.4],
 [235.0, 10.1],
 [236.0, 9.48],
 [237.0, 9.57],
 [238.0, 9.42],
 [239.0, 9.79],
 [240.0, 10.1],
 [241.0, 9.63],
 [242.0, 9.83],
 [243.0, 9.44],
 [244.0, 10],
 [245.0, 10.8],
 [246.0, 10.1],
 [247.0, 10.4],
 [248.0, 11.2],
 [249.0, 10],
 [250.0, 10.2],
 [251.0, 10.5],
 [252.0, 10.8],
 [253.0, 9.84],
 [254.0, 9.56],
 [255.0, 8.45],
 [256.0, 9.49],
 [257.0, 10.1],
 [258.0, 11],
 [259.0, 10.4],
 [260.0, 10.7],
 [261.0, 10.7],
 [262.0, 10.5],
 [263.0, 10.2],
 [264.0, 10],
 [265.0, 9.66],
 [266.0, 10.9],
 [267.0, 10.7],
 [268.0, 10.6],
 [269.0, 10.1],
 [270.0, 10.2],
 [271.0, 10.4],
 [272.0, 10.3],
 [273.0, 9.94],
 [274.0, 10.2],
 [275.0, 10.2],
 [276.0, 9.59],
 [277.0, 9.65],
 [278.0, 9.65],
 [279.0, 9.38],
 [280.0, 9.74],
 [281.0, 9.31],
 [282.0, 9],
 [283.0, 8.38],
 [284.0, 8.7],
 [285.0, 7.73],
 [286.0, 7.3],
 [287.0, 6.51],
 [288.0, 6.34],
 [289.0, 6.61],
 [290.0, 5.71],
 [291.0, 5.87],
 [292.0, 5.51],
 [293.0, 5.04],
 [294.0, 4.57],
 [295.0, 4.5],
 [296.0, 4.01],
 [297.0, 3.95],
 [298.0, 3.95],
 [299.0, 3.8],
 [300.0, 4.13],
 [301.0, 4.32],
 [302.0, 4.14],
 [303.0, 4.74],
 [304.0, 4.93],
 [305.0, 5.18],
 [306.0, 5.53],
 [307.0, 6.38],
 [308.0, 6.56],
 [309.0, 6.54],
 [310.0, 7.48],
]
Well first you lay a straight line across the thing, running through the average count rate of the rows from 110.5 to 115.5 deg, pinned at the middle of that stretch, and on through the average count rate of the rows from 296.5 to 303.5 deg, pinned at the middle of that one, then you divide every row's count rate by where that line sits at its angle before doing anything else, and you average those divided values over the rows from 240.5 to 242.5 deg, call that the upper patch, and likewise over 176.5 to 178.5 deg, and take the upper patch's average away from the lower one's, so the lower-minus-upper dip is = -0.246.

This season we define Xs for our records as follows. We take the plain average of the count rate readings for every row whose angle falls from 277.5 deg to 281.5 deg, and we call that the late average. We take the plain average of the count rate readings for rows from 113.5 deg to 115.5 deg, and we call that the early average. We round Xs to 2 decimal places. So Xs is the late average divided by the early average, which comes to 0.85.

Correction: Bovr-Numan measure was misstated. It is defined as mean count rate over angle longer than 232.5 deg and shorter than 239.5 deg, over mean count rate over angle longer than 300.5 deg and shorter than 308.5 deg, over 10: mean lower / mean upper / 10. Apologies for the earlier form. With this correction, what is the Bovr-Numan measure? 0.19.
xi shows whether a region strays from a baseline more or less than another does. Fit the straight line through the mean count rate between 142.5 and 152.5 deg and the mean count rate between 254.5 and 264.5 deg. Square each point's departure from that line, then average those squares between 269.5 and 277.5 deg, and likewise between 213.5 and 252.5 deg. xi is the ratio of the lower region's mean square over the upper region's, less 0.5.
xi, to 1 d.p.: 7.2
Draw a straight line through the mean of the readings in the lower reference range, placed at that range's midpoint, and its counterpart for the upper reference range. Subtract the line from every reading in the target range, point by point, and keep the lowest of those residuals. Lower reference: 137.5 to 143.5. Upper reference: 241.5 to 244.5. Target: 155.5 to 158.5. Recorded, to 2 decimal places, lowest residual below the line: 0.35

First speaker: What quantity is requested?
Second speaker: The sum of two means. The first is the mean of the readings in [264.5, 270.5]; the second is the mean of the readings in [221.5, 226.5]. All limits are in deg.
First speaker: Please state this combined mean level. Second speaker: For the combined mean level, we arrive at 21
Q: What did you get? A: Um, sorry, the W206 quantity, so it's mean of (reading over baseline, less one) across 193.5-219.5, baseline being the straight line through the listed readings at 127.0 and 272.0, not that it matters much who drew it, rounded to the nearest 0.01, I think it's -0.15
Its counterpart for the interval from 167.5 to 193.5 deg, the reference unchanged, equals -0.03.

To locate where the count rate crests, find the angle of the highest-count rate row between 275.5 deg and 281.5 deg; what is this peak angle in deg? 280.0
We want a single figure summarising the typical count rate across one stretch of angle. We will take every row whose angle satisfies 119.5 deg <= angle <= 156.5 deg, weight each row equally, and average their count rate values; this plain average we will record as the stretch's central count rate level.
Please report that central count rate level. 12.4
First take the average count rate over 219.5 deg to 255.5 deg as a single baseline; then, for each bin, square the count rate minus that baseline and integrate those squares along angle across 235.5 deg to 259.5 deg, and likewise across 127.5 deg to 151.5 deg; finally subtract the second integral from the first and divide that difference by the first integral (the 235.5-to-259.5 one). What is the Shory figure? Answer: -11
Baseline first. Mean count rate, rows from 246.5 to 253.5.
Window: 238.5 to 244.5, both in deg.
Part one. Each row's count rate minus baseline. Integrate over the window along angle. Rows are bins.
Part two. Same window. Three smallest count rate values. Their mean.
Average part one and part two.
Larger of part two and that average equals 9.6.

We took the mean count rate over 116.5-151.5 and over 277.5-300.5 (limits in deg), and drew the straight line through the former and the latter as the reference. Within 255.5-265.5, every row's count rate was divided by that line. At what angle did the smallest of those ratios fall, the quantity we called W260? 256.0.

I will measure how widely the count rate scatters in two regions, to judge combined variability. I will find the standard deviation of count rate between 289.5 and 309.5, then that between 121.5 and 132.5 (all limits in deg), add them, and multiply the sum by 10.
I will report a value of 13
